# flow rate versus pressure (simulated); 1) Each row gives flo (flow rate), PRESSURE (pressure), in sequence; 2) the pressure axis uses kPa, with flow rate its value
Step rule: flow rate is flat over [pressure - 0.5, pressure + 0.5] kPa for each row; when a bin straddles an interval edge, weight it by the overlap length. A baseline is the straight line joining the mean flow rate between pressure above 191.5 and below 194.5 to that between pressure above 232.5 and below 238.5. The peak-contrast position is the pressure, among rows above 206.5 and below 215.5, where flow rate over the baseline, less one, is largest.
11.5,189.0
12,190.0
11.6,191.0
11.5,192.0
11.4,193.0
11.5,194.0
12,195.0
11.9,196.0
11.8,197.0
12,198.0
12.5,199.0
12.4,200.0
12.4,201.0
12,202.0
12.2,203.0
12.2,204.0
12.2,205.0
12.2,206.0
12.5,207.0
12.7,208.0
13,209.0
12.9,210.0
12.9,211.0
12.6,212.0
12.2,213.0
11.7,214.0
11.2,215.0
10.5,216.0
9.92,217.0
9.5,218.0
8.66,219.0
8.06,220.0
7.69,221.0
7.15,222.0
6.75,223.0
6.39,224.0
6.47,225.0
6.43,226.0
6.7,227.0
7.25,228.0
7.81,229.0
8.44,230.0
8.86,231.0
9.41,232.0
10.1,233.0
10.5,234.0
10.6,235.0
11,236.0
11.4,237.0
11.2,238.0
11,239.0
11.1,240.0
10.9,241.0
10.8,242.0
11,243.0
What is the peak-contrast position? 209.0 kPa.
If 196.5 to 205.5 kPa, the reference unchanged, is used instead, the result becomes 199.0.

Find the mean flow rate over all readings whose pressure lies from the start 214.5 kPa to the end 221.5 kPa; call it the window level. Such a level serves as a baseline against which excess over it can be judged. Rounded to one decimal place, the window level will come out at 9.4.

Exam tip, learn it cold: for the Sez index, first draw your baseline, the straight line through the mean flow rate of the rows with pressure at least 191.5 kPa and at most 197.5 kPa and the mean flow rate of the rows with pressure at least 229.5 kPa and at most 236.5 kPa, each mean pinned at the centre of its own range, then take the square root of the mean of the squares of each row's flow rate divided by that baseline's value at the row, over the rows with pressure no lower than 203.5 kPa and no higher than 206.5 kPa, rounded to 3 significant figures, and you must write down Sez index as 1.09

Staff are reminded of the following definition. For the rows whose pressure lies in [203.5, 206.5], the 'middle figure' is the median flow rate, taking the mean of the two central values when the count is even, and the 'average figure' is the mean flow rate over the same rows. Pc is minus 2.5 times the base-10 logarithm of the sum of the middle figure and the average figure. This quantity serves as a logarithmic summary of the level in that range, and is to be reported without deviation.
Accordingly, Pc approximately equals -3.47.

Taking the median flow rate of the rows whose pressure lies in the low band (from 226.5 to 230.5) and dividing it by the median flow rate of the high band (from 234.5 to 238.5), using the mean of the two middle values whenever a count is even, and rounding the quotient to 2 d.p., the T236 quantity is 0.68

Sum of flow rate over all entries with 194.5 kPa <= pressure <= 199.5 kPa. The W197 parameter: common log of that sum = 1.78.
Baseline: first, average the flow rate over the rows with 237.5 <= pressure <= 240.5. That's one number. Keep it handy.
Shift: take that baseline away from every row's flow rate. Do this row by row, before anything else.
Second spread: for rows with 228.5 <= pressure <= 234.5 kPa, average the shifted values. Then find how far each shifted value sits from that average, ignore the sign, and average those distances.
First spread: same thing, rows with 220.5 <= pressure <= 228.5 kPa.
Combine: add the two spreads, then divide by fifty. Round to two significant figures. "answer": 0.024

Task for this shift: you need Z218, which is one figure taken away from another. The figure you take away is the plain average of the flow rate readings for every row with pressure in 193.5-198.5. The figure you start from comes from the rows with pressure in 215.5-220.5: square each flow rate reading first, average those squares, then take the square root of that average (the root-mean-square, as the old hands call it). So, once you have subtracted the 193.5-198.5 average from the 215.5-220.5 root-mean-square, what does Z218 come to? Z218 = -2.5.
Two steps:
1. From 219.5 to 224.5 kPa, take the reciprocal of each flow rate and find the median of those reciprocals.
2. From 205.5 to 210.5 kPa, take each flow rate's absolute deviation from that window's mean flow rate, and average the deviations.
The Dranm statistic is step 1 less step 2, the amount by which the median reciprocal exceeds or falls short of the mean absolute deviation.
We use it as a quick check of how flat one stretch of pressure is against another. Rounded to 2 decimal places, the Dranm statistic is -0.11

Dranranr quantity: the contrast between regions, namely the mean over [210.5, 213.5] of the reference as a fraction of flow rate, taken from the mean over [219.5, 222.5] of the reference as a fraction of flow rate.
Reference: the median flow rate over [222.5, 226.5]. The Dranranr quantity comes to 0.3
